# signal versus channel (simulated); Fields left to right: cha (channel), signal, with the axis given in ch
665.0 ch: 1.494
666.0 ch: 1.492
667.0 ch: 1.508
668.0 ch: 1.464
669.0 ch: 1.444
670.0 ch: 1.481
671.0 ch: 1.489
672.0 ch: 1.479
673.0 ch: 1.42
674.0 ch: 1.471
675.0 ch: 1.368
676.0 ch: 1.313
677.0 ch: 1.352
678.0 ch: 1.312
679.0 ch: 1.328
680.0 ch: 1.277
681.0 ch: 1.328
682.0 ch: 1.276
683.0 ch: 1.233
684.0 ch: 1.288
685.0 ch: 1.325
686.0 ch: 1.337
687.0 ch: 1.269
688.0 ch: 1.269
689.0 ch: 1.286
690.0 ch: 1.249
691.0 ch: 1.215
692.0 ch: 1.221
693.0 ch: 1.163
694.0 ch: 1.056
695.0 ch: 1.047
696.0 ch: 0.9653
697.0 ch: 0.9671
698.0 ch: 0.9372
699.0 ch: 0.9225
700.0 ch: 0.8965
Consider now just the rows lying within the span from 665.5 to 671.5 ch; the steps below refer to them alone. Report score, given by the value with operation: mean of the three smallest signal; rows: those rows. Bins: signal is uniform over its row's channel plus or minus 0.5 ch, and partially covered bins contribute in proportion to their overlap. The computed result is 1.46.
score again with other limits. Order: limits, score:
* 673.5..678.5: 1.33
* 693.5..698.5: 0.96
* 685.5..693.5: 1.20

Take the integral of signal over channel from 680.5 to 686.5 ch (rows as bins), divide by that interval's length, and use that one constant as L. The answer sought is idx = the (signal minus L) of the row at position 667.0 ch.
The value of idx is 0.210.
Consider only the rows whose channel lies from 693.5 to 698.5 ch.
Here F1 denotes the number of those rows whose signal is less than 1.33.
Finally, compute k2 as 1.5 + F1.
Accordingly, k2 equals 6.50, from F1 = 5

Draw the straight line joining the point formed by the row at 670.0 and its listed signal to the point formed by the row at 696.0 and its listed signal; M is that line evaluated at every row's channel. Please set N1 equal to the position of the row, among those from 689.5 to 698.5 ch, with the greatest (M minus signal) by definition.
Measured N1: 696.0 ch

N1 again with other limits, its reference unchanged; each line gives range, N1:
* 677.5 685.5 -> 678.0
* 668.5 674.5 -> 669.0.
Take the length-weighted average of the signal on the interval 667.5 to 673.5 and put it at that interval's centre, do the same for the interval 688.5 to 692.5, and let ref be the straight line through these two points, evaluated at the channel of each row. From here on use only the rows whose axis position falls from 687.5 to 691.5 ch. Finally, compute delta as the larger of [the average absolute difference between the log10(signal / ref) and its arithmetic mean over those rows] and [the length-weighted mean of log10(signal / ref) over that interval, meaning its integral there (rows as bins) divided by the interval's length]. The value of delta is 0.004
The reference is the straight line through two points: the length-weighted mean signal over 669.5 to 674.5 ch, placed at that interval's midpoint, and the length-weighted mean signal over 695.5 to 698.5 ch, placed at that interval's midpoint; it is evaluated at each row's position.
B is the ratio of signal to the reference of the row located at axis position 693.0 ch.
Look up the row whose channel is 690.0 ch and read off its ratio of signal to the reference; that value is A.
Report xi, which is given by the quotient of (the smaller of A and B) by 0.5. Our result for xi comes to 2.24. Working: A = 1.136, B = 1.12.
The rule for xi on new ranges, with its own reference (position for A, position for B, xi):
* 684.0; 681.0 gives 2.07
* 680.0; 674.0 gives 1.96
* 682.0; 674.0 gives 2.02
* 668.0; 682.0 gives 1.89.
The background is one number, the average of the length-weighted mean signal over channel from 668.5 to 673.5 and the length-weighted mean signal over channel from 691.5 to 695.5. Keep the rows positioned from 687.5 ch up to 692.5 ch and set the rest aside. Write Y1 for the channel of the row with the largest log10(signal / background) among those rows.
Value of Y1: 689.0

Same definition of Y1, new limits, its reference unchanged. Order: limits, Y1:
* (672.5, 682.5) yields 674.0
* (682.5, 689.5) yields 686.0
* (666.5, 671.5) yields 667.0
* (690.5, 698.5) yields 692.0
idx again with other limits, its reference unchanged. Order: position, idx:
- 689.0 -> -0.012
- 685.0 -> 0.027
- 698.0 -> -0.361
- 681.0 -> 0.030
